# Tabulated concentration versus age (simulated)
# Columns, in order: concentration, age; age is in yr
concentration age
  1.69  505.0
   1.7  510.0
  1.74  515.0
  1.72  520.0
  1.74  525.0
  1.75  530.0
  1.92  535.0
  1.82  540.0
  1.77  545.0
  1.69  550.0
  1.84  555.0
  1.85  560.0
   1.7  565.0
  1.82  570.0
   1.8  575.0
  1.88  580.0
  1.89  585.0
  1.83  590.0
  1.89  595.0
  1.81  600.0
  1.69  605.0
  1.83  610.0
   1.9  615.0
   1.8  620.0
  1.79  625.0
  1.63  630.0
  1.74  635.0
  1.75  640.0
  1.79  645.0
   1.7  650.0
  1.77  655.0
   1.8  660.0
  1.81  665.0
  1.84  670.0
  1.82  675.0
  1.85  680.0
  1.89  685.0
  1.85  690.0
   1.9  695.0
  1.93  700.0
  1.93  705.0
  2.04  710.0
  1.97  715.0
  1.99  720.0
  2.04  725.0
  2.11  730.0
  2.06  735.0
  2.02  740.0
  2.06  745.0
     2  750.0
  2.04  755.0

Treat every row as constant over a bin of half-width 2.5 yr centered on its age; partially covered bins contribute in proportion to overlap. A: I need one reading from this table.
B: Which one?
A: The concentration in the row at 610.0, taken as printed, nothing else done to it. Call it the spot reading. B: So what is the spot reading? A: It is 1.83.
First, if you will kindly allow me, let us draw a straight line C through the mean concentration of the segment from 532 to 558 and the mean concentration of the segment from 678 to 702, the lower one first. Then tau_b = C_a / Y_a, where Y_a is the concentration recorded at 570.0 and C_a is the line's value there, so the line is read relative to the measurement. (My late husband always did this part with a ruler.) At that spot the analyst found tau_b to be 1.00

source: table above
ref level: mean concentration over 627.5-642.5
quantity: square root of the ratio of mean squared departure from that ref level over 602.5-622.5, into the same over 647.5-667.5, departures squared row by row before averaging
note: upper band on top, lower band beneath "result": 1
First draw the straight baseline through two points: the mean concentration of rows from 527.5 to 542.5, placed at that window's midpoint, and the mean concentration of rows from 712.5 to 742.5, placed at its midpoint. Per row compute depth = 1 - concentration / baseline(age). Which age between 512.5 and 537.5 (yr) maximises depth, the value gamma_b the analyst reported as 520.0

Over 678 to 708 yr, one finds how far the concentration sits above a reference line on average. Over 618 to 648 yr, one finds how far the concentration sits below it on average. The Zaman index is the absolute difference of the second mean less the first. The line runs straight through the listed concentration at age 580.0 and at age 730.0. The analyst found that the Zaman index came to 0.371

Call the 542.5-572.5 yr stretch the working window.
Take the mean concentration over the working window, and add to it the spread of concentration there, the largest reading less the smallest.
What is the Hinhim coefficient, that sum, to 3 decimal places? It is 1.938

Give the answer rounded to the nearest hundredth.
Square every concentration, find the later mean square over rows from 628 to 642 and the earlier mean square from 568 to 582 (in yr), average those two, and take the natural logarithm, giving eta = 1.14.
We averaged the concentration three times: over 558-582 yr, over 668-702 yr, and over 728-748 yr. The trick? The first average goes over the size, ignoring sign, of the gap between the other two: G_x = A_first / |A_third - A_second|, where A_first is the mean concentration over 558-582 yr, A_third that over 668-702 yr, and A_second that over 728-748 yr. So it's 9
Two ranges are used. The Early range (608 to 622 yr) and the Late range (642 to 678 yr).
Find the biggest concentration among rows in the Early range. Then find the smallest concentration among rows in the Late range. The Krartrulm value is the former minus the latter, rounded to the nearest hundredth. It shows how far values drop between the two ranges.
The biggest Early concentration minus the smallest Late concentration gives 0.20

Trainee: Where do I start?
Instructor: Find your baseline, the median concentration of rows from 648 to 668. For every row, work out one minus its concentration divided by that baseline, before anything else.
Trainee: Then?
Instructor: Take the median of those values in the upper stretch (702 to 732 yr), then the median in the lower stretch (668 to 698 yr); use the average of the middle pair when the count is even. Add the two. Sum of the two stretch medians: -0.17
